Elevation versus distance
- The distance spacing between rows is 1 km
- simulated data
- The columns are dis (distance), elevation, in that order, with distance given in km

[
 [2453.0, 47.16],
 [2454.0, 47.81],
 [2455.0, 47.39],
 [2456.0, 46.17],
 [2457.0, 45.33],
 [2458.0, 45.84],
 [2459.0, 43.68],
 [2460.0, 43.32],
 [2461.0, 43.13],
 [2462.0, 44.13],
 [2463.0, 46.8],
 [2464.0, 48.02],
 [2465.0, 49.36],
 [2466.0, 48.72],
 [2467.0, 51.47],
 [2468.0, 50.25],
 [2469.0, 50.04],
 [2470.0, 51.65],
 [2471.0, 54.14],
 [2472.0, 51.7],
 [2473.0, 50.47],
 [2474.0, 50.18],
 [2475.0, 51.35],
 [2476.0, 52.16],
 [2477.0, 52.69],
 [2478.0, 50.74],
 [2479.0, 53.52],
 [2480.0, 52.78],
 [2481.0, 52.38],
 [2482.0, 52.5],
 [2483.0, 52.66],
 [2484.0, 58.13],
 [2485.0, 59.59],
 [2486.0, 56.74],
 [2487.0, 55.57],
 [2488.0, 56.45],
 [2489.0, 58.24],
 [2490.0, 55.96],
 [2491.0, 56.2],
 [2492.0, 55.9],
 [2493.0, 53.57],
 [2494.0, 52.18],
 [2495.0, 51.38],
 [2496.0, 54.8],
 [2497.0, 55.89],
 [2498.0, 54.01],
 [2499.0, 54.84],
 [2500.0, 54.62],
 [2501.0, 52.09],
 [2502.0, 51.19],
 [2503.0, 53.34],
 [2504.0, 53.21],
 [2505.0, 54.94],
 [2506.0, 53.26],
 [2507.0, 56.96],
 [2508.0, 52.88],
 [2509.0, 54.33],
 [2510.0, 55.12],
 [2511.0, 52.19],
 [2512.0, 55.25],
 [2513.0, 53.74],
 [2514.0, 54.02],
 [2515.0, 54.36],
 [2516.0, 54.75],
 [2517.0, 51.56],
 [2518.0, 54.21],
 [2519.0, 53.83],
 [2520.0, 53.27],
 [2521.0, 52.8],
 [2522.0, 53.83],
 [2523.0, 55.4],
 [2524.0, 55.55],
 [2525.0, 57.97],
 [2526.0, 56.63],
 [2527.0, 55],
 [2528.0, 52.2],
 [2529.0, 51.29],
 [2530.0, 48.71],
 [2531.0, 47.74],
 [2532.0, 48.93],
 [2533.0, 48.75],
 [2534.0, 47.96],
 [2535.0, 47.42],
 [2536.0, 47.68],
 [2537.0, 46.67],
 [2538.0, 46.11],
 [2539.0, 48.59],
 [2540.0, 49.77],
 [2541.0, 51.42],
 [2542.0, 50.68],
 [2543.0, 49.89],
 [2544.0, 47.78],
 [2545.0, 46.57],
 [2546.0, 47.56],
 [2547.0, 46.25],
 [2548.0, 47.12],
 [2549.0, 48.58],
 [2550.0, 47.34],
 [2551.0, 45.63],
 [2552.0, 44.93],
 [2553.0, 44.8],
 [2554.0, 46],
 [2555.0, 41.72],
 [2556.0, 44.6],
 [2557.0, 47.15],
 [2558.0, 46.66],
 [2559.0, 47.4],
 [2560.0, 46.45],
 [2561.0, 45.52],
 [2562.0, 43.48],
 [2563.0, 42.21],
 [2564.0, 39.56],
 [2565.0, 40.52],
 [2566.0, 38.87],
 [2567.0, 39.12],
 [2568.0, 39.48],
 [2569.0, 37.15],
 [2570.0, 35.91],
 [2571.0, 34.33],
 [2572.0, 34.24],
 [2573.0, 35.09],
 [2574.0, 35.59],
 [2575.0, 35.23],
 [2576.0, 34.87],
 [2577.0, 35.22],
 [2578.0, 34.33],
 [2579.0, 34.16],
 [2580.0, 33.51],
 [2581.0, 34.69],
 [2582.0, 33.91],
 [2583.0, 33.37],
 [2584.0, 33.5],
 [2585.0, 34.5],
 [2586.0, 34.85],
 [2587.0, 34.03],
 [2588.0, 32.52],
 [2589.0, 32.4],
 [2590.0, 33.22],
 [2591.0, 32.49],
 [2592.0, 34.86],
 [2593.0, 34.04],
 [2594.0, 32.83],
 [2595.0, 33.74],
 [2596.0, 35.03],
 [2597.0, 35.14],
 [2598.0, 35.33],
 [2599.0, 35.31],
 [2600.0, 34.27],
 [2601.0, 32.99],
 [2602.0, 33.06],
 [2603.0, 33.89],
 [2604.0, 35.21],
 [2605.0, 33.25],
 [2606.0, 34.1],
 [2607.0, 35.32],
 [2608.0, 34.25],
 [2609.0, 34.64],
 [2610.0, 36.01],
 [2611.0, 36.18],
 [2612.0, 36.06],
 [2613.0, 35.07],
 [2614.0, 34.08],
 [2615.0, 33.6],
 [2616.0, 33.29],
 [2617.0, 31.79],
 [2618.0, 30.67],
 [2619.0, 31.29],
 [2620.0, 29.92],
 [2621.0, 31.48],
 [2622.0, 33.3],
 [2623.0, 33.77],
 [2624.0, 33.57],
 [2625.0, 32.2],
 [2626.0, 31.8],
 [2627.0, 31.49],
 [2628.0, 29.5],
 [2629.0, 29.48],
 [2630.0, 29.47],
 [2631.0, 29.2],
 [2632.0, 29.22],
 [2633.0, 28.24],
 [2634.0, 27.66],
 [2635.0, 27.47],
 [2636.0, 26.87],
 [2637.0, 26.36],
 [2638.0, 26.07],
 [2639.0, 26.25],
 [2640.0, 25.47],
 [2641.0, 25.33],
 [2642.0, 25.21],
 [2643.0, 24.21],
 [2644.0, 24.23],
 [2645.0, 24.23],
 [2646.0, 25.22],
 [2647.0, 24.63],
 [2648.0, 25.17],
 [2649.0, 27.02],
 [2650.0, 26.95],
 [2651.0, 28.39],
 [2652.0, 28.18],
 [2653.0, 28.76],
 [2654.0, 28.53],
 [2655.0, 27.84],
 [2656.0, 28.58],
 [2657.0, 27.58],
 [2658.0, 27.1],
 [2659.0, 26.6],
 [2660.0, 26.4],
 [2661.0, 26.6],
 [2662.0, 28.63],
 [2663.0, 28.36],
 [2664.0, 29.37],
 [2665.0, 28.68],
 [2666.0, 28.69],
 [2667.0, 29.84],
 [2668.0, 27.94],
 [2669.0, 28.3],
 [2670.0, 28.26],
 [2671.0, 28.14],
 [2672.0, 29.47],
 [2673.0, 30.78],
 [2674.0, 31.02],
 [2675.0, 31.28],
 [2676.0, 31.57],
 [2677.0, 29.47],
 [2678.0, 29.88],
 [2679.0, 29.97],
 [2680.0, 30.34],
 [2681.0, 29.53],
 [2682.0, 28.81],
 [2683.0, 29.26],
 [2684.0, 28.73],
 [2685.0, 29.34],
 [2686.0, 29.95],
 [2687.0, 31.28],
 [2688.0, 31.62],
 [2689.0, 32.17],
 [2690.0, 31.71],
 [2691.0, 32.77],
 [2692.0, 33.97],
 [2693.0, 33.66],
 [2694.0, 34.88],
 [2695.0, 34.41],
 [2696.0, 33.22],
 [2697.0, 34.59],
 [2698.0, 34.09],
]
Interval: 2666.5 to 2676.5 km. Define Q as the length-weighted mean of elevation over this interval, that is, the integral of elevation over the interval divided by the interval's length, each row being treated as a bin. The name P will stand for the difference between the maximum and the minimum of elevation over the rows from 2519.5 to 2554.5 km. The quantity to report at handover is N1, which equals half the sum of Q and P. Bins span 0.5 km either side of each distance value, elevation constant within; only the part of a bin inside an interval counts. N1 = 21.4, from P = 13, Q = 30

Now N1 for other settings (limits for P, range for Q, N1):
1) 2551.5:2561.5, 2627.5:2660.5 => 16.3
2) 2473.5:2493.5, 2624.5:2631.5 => 19.9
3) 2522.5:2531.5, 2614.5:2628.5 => 21.1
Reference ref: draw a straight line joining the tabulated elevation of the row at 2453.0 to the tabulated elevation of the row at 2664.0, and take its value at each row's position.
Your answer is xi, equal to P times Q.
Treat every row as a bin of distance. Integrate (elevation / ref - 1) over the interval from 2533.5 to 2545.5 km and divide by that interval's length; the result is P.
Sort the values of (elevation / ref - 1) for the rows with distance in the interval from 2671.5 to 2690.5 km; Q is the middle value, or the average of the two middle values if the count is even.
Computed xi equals 0.016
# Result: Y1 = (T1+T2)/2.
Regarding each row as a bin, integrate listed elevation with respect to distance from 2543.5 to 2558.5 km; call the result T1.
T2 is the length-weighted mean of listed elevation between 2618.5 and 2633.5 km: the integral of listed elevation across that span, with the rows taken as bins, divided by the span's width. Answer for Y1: 362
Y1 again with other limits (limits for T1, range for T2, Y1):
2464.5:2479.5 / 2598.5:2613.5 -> 402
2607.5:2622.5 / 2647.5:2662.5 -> 265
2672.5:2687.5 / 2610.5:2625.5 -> 242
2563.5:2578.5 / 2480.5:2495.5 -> 302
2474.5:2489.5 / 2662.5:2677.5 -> 422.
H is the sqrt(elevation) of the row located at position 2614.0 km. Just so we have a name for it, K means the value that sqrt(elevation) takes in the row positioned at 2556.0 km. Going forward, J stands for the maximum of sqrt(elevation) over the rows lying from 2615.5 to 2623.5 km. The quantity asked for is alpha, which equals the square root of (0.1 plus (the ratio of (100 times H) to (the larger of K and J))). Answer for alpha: 9.4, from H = 5.8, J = 5.8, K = 6.7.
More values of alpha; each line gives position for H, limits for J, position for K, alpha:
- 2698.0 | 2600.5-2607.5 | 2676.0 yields 9.9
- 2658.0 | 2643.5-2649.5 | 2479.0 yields 8.4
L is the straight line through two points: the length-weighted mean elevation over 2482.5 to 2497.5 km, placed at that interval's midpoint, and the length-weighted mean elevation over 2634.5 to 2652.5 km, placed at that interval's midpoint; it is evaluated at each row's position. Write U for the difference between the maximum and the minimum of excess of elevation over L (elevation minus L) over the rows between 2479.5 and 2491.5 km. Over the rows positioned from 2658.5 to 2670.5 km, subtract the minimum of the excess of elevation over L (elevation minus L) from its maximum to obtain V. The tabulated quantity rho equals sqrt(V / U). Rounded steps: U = 8.0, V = 4.8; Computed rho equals 0.77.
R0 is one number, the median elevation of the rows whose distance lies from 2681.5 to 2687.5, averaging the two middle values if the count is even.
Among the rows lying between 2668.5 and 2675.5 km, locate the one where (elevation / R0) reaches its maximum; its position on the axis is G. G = 2675.0 km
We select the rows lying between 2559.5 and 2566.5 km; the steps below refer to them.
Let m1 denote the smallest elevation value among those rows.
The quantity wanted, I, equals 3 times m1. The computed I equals 117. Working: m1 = 38.87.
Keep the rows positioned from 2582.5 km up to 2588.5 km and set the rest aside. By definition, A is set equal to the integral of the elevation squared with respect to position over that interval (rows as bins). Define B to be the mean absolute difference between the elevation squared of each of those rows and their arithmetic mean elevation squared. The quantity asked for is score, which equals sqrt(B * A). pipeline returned 555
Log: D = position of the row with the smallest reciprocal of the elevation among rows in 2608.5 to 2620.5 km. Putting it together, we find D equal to 2611.0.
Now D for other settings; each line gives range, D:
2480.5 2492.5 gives 2485.0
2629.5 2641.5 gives 2630.0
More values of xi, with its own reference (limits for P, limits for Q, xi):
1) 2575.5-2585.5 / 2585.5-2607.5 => 0.002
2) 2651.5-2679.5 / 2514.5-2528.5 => -0.004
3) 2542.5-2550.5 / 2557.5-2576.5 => 0.009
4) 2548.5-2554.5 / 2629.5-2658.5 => -0.025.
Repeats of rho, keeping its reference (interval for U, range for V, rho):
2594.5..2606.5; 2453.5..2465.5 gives 1.48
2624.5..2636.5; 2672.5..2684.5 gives 0.77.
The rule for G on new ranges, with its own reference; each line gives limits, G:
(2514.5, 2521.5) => 2516.0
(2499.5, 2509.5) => 2507.0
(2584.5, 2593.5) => 2592.0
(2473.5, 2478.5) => 2477.0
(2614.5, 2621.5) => 2615.0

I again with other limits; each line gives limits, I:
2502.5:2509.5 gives 159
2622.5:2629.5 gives 88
